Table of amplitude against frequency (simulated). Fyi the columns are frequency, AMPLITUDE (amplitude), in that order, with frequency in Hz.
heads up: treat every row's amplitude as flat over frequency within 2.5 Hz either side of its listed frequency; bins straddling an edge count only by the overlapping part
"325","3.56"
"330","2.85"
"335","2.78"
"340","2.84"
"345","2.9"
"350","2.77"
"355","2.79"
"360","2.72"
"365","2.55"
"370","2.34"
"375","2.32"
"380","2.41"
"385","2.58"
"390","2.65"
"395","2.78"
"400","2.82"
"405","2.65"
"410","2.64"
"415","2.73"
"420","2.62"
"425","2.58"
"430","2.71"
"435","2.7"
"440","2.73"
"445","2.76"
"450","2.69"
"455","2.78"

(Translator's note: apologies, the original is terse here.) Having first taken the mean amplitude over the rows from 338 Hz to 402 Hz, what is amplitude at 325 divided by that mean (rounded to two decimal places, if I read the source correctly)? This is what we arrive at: 1.34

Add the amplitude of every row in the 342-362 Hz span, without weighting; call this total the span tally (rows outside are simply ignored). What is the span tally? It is 11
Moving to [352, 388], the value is 18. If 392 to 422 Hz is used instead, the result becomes 16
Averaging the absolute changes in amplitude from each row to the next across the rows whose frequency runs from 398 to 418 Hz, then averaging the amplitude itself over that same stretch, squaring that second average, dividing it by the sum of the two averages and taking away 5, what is -2.38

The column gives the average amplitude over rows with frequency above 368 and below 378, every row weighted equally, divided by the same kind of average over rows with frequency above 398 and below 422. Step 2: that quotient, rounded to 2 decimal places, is 0.87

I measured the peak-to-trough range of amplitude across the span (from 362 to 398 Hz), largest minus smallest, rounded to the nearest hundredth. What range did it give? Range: 0.46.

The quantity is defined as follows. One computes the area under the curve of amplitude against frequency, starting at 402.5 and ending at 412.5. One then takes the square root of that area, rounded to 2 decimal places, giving 5.14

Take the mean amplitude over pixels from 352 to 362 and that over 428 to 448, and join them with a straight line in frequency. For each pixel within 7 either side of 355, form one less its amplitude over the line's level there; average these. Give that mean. -0.001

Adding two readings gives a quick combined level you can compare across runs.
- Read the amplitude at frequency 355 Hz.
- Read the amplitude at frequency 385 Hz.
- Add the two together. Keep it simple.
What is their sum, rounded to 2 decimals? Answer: 5.37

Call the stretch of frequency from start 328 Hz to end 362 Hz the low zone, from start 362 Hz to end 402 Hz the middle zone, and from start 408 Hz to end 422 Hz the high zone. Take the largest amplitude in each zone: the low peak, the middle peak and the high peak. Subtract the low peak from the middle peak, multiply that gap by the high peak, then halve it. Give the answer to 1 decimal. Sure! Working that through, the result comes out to -0.1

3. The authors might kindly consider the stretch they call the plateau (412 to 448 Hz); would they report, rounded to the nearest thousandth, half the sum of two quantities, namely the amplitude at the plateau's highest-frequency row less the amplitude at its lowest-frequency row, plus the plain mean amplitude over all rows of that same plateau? 1.360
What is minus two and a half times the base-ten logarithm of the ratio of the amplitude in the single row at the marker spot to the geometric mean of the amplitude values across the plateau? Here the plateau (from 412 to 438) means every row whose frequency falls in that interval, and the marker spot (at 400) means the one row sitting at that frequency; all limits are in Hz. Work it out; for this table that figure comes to -0.06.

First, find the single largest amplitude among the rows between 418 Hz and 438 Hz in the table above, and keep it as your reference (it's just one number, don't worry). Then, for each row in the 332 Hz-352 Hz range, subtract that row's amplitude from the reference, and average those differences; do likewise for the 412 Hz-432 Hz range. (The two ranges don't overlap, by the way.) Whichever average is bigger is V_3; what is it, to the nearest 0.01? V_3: 0.05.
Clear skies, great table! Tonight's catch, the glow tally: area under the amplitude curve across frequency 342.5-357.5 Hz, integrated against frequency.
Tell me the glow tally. 42.3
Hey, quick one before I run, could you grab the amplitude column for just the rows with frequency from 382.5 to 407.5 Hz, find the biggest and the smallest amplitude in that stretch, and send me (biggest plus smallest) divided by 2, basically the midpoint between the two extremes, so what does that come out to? 2.70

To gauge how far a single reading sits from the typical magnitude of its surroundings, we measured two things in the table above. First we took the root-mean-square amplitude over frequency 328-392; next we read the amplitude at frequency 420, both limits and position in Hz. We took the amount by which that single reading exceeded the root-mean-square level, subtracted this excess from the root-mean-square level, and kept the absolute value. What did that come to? 2.70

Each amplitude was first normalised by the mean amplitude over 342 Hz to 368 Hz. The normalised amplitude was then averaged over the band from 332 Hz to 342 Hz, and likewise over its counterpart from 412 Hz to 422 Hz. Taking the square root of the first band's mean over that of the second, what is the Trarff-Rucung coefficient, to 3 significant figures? 1.02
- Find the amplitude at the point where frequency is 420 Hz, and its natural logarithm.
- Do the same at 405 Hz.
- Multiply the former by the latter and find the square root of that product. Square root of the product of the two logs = 0.97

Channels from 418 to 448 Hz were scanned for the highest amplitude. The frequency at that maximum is 445 Hz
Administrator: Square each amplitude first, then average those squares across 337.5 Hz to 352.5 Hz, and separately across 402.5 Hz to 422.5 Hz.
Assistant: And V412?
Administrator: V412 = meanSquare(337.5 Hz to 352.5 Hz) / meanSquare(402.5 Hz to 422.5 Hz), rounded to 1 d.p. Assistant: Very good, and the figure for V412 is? 1.1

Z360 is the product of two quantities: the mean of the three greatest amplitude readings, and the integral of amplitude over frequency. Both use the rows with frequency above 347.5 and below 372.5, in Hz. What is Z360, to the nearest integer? 182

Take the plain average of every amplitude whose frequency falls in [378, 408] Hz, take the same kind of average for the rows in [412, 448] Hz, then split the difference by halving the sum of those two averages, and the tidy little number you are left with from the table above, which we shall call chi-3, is 2.67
